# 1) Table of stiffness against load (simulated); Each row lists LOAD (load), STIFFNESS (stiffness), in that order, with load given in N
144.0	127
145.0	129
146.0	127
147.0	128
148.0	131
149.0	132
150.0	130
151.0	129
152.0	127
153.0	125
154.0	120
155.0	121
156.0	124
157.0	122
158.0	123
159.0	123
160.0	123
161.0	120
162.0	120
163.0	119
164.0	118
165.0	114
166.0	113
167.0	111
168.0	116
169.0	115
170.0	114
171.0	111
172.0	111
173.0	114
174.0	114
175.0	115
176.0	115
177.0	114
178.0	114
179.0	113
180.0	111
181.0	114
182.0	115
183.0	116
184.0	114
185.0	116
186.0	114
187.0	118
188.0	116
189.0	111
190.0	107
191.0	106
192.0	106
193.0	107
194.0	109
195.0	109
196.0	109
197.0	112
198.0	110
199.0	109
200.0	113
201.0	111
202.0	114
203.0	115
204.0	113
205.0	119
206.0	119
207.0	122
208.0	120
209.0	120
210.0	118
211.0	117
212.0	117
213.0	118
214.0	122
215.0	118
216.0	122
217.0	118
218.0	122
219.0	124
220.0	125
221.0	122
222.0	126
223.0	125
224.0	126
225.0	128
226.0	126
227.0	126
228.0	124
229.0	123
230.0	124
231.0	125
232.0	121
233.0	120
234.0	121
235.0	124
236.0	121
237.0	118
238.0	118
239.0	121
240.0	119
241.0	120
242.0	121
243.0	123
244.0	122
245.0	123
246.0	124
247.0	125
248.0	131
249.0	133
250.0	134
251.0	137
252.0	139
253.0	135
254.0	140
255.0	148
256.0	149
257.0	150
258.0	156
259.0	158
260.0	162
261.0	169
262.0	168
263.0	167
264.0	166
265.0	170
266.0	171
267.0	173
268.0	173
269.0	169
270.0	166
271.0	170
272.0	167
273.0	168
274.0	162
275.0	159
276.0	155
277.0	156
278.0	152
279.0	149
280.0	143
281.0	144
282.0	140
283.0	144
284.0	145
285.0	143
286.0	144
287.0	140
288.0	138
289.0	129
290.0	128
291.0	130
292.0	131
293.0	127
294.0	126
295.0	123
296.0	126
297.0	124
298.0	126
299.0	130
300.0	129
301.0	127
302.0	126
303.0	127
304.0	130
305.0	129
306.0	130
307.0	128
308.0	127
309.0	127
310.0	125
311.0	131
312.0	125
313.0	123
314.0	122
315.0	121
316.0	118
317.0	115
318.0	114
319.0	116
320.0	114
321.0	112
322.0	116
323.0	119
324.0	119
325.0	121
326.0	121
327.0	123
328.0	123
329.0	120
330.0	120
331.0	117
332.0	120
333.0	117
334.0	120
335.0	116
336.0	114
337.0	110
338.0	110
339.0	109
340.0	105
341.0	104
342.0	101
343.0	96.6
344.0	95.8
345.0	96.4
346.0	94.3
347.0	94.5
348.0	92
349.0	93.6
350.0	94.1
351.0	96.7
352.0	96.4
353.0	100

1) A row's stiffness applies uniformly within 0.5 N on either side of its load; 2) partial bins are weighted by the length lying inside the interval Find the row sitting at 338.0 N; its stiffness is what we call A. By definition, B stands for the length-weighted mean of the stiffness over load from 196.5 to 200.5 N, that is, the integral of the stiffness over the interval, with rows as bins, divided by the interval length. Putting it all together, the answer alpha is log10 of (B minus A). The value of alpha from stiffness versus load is 0.0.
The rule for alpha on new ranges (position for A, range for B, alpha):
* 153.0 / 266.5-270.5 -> 1.7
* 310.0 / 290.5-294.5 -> 0.5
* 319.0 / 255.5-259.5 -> 1.6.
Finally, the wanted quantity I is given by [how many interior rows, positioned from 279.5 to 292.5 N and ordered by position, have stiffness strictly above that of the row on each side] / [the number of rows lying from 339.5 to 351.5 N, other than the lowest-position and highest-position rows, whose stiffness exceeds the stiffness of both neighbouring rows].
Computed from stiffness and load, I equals 1.5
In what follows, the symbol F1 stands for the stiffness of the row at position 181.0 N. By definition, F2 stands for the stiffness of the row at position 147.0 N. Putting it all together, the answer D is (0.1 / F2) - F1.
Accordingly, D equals -114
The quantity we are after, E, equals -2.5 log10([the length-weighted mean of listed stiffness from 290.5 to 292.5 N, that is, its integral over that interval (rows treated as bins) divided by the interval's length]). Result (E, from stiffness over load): -5.29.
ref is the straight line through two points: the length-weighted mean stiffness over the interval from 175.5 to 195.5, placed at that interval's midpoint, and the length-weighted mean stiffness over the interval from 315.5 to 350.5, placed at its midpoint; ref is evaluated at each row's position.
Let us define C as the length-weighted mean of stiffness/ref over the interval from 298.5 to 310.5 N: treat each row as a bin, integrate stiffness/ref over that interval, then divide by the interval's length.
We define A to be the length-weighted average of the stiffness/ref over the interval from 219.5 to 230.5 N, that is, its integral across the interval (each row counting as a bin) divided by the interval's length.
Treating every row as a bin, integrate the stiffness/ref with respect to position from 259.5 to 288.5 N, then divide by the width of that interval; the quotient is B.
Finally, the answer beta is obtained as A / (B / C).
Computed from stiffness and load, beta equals 0.91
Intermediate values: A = 1.12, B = 1.42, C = 1.15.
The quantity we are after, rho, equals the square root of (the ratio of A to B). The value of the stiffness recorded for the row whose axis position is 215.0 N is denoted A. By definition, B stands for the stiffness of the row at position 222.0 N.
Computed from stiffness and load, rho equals 0.97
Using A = 118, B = 126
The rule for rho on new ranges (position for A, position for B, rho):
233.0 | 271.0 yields 0.84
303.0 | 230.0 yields 1.01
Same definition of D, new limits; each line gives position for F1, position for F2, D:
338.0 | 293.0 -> -110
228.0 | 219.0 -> -124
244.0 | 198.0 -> -122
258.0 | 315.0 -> -156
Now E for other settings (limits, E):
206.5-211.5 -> -5.19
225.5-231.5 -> -5.24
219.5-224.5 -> -5.24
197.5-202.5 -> -5.12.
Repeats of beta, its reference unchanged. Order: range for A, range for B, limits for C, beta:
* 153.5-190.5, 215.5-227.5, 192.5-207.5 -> 0.93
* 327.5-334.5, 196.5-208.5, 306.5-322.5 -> 1.15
